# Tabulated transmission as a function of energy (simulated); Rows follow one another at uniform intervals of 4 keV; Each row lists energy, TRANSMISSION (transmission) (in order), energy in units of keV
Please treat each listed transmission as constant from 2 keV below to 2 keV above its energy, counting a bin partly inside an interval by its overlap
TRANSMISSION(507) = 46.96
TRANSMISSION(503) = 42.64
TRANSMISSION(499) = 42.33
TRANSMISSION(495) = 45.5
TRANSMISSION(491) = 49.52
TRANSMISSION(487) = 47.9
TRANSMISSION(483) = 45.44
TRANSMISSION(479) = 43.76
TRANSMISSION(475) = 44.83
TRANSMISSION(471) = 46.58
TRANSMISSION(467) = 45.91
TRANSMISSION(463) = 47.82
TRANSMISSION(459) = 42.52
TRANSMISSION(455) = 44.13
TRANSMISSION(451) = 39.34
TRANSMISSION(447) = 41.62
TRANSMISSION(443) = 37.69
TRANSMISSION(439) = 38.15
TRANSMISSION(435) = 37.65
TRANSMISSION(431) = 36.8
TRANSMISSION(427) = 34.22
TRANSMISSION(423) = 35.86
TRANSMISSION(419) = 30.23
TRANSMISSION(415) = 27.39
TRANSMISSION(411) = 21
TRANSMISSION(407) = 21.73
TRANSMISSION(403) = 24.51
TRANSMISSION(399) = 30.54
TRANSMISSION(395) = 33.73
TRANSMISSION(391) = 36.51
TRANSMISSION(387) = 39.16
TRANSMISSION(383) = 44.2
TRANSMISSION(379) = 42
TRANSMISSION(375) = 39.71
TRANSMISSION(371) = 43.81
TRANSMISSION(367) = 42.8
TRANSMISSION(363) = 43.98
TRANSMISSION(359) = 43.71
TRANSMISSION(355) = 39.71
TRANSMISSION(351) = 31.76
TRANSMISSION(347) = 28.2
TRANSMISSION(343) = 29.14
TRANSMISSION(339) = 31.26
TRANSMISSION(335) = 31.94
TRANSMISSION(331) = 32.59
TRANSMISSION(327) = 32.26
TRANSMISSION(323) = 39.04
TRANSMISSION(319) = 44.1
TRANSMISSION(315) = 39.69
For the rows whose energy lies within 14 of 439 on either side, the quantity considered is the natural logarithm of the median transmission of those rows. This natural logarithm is 3.63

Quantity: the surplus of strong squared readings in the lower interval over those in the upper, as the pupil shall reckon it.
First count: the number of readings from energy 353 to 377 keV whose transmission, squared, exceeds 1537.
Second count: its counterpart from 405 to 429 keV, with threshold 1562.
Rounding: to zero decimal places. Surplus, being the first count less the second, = 6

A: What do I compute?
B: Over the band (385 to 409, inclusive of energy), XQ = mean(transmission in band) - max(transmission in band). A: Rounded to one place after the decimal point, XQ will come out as -8.1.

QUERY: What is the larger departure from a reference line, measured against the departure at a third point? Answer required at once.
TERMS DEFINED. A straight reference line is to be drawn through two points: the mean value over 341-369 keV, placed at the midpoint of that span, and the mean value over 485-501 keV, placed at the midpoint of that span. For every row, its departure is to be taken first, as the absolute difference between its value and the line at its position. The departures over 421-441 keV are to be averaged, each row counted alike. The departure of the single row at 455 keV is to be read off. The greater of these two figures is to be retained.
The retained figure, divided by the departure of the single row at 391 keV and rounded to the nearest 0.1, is 1.9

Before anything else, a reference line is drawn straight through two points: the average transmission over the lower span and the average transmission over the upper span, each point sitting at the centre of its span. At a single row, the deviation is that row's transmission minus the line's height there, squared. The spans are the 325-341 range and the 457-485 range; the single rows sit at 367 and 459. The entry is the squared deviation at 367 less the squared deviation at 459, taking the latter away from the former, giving 54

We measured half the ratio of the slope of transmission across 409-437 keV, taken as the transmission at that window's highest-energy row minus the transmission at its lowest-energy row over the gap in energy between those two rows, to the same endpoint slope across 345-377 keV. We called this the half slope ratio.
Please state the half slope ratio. 0.8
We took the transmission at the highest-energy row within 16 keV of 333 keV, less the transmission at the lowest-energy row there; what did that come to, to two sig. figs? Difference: -16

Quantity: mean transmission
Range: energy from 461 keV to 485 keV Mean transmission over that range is 46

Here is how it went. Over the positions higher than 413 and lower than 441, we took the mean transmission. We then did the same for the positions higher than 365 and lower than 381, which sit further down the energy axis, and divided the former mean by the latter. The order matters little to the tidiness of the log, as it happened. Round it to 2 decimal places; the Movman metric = 0.82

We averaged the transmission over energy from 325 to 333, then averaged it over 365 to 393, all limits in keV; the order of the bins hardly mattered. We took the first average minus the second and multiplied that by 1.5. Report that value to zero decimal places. -13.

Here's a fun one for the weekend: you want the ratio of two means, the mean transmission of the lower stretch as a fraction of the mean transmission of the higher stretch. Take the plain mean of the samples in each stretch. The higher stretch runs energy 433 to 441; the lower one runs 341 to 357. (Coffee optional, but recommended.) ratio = 0.85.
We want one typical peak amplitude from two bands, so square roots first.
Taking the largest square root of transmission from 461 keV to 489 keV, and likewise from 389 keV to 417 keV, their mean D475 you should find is 6.48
